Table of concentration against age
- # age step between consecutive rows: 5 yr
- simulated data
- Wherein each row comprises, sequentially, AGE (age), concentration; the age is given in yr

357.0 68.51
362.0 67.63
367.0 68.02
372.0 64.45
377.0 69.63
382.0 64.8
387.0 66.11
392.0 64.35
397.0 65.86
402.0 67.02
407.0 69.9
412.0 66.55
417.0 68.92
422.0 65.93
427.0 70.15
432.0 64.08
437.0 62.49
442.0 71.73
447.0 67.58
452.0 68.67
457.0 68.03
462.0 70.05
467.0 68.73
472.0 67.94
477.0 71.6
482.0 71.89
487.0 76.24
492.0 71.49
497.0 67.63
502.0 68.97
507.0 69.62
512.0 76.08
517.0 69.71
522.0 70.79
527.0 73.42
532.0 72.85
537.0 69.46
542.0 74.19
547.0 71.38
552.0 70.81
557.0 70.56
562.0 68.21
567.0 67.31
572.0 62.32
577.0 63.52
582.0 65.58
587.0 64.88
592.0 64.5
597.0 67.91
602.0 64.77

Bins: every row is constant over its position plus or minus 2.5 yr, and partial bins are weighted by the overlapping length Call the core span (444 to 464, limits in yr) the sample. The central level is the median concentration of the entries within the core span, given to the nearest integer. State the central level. 68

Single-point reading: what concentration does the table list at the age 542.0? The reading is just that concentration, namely 74.19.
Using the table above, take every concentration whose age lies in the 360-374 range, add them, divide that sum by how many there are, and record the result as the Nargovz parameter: 66.7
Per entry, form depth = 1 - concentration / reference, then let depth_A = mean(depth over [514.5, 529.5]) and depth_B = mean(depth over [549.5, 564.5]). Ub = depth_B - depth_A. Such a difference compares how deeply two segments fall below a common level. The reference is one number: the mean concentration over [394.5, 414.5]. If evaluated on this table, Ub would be 0.02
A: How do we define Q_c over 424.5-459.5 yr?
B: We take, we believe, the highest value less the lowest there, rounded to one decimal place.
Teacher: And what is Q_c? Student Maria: 9.2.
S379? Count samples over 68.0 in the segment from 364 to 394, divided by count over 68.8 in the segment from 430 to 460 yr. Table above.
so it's 2.00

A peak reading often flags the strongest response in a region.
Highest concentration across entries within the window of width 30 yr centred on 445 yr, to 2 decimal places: 71.73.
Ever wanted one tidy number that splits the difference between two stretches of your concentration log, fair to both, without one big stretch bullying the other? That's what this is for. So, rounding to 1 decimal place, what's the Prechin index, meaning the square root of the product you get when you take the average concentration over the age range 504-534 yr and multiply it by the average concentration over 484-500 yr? 71.9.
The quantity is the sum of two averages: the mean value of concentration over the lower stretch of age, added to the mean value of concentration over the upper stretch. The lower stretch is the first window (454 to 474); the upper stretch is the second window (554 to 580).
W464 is 135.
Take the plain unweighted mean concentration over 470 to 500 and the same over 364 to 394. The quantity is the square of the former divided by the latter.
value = 76.4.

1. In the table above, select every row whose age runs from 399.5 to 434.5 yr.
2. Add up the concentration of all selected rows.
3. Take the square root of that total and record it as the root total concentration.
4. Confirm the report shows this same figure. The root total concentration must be 22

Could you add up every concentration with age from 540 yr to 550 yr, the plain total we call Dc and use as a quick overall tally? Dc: 146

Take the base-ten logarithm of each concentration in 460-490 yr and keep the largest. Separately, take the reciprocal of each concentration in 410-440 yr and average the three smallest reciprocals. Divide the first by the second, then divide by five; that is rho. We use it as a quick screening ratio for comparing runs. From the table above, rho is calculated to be 25.8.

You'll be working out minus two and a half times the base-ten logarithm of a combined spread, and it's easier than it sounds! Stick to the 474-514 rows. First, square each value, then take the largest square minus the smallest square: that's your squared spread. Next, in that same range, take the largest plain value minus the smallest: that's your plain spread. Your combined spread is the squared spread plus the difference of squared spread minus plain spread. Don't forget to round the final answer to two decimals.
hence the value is -8.48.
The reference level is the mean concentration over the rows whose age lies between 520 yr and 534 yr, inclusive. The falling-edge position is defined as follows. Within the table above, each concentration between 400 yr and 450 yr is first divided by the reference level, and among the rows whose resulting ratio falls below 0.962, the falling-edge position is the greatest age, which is 447.0 yr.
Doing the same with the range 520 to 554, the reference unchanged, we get 537.0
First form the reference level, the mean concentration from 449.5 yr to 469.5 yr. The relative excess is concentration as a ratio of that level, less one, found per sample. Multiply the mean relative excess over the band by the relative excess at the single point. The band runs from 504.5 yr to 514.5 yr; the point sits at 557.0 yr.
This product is 0.0014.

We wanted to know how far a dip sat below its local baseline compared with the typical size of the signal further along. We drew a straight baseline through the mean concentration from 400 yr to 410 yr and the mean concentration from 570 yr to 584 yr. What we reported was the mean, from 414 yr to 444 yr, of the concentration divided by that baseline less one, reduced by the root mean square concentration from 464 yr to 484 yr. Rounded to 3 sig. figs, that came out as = -70.1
